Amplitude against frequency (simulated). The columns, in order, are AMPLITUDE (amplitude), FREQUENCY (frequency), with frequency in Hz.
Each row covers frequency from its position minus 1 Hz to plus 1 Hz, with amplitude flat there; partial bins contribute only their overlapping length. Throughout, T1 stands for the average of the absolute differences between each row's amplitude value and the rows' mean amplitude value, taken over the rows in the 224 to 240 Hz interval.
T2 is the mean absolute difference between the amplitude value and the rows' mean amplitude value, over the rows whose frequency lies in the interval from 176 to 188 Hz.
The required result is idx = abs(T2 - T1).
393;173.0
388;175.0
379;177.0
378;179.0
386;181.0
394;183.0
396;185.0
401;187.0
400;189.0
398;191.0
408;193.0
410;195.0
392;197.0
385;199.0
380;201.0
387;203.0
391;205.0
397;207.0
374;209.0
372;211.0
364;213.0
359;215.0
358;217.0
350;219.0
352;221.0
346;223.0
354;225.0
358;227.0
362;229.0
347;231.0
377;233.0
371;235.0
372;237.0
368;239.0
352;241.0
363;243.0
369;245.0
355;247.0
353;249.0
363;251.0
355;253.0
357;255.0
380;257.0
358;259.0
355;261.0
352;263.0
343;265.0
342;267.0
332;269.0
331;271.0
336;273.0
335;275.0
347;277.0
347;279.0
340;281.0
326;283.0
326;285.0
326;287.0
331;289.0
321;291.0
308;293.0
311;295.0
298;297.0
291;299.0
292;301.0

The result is 0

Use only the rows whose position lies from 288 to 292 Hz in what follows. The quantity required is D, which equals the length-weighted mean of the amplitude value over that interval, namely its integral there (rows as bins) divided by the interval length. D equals 326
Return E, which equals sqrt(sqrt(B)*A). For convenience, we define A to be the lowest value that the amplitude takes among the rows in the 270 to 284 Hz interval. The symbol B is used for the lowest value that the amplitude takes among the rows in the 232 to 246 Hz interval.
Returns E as 78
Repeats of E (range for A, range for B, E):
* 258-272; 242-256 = 79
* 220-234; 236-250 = 81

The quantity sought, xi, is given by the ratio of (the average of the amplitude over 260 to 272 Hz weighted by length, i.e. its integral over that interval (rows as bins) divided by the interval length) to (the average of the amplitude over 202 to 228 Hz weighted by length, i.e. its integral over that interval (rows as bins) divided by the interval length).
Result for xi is 0.94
